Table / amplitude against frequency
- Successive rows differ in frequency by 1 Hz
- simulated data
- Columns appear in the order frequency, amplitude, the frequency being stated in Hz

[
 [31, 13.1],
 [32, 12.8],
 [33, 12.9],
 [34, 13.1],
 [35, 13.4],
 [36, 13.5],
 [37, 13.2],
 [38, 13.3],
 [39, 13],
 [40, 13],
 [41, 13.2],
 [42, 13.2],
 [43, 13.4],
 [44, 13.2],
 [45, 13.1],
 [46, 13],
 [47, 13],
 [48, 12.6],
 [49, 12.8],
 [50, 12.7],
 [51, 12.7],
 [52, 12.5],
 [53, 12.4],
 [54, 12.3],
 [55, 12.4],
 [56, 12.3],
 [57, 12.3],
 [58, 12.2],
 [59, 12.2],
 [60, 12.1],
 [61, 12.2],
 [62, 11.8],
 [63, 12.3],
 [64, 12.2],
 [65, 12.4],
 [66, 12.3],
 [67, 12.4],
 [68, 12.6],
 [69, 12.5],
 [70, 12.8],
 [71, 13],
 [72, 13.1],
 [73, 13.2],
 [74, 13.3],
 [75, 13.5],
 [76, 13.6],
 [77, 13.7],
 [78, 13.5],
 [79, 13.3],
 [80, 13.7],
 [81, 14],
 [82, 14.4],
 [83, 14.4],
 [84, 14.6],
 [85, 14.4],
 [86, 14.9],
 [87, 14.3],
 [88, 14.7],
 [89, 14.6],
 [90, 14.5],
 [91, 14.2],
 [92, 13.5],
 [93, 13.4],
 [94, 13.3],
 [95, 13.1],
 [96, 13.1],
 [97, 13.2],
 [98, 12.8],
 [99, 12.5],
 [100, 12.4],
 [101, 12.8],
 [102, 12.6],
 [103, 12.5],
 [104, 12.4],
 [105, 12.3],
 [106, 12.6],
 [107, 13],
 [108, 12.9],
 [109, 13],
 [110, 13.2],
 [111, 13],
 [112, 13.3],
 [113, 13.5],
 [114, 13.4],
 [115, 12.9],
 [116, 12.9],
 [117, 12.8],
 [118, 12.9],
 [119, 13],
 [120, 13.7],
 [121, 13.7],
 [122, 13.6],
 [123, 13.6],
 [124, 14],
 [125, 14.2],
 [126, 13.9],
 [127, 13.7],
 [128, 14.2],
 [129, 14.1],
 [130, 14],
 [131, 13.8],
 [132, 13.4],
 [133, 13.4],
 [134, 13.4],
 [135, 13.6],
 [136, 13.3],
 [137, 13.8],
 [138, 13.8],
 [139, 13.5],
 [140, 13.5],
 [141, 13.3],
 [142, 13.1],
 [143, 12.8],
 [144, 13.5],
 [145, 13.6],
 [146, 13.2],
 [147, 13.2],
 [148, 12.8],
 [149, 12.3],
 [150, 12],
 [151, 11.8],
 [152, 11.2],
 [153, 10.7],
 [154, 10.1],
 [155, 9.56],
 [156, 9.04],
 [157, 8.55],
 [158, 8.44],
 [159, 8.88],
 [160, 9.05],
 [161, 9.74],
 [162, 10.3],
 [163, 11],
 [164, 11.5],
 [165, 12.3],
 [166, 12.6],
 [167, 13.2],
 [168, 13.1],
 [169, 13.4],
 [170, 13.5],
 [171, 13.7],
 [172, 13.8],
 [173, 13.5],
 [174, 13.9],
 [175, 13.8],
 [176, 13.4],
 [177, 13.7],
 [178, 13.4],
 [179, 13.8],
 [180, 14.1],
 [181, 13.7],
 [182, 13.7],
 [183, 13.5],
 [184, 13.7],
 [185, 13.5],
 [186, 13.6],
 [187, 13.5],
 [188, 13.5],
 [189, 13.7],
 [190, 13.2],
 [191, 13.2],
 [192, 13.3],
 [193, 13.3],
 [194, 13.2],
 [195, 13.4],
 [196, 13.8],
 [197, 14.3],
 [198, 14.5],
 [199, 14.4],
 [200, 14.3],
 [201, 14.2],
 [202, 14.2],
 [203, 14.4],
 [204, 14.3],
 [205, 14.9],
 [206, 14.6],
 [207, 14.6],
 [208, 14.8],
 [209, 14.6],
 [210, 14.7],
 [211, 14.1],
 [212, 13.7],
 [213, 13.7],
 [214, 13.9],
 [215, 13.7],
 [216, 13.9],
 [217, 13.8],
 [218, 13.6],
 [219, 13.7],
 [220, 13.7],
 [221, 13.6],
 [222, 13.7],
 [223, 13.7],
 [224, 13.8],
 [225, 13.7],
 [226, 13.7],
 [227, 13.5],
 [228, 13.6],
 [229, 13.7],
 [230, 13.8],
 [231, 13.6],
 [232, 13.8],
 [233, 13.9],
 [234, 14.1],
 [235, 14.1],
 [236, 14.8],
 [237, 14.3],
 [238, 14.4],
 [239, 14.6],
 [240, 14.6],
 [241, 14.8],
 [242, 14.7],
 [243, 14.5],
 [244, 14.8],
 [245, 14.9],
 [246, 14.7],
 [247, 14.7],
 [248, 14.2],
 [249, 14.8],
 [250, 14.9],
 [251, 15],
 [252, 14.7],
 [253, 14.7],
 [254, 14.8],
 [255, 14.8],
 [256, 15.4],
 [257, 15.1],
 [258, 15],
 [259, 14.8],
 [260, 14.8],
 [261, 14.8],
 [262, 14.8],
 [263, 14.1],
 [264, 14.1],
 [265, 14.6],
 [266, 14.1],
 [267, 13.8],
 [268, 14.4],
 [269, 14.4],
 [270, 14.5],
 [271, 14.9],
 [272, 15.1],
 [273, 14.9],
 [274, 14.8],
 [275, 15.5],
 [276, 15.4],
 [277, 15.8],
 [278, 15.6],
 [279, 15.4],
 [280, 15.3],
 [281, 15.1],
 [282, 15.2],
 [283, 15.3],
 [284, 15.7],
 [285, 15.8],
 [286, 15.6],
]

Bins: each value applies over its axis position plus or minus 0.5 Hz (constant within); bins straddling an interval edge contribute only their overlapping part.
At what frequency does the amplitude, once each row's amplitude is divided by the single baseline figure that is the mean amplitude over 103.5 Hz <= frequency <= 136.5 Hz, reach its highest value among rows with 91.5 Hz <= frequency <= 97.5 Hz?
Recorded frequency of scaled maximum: 92 Hz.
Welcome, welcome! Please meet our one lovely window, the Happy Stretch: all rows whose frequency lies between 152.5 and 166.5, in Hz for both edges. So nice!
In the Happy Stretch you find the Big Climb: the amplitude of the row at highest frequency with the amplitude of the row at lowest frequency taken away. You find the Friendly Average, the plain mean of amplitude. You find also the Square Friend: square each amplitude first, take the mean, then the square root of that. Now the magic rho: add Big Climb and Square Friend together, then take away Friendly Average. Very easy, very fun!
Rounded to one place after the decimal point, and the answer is 2.0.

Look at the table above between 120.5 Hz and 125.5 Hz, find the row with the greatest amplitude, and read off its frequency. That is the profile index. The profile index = 125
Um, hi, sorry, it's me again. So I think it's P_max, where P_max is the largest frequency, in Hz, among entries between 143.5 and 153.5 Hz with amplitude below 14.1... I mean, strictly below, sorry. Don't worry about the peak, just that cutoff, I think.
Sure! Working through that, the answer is 153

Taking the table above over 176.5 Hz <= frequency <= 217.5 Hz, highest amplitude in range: 14.9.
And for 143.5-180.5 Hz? 14.1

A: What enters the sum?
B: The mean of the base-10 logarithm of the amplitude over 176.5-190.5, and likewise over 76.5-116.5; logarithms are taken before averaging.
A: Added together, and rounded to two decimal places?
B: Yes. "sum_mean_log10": 2.26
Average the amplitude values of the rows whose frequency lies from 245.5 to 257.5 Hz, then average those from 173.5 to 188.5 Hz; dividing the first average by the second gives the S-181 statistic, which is 1.09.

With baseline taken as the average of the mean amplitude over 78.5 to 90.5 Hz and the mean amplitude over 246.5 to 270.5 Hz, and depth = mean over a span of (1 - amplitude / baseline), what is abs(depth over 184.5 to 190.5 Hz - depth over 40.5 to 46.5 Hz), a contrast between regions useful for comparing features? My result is 0.022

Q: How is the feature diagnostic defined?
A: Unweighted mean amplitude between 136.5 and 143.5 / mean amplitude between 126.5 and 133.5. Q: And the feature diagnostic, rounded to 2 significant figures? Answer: 0.97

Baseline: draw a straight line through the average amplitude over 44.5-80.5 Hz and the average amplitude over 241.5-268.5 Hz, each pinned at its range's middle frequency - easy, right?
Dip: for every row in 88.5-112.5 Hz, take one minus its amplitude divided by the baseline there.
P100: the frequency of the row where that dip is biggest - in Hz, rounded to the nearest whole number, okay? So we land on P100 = 105 Hz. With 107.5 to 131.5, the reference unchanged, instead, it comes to 117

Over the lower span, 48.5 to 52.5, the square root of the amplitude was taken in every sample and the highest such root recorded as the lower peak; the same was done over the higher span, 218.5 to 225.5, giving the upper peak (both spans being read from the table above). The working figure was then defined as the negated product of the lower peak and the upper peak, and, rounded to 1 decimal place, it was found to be -13.3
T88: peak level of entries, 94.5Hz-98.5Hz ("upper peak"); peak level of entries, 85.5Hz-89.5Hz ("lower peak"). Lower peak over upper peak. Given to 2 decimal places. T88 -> 1.13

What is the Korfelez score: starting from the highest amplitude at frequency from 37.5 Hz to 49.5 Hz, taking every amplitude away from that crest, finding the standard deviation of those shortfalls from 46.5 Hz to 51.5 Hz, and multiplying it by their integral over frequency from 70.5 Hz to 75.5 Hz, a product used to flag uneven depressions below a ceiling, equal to 0.1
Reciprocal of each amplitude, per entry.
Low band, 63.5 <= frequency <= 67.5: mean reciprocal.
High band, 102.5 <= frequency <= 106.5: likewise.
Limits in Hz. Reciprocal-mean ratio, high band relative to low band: 0.990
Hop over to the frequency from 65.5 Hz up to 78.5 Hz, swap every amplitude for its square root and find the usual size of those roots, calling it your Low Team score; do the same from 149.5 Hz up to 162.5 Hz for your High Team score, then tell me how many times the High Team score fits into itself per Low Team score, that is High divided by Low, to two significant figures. 0.87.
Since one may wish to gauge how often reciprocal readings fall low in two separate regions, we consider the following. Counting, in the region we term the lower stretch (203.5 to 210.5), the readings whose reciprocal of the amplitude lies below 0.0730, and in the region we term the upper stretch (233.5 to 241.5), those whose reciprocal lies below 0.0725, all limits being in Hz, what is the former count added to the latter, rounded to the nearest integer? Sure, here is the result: 15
